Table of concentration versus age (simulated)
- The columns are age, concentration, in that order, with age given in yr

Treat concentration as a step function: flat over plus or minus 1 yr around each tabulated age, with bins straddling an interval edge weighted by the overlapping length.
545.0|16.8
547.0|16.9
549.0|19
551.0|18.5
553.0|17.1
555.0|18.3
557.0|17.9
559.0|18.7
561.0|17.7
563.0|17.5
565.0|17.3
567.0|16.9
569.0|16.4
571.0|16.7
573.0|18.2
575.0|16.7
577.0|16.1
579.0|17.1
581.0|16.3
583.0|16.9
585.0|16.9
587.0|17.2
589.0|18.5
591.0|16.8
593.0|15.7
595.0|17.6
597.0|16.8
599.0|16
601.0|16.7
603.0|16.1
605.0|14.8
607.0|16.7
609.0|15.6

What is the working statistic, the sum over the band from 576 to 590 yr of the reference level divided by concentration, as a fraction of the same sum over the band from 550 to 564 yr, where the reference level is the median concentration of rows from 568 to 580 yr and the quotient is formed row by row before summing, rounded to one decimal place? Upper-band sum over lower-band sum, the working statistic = 1.1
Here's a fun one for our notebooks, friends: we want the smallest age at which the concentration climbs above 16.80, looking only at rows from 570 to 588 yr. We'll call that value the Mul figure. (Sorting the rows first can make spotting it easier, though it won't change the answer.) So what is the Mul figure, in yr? 573.0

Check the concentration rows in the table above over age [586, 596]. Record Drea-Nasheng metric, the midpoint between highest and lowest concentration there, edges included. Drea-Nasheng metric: 17.1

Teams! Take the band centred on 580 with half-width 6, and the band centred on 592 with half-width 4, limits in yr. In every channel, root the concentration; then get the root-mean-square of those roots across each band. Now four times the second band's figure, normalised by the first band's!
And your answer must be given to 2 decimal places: 4.06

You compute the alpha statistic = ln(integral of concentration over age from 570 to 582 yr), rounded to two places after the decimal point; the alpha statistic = 5.31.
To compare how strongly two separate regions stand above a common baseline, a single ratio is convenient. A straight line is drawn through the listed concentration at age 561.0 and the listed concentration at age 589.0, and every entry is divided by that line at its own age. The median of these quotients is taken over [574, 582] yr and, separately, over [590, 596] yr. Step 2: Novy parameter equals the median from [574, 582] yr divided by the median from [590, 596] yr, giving 1.00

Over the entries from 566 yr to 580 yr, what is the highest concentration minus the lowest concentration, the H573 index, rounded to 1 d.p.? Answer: 2.1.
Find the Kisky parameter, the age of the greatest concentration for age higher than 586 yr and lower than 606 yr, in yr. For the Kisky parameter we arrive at 589.0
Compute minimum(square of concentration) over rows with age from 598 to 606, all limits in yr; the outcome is 219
